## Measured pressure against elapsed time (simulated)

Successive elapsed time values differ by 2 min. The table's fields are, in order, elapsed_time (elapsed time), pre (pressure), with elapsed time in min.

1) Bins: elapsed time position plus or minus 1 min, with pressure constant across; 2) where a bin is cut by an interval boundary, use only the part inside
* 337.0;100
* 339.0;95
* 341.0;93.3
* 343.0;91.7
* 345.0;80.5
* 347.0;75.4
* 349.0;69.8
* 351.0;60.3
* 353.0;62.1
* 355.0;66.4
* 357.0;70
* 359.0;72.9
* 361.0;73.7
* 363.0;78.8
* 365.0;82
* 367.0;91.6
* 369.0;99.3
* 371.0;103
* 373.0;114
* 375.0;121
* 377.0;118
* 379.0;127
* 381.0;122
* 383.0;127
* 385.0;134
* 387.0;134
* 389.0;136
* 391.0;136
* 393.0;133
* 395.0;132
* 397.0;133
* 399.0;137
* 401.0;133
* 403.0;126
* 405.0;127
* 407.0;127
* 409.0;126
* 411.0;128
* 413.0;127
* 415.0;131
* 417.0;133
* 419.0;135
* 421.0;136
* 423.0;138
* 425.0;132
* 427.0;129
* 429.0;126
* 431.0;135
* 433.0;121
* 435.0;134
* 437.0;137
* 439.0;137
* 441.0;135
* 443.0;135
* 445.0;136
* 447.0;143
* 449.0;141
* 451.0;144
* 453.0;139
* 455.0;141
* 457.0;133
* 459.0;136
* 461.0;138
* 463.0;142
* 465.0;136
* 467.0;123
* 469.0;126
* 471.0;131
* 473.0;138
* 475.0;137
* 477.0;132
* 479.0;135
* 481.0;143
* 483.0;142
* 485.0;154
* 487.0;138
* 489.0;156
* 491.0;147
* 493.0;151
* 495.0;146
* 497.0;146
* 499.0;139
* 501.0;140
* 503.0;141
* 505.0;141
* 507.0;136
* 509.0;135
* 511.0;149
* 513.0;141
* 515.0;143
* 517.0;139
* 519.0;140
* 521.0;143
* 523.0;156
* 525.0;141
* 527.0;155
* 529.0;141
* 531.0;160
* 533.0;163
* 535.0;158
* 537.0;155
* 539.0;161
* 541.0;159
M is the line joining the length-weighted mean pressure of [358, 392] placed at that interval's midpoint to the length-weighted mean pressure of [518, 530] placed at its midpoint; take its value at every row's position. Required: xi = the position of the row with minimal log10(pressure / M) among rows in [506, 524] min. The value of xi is 509.0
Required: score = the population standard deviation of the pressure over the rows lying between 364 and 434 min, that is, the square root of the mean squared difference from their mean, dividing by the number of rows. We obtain 13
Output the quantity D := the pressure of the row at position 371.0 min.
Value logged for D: 103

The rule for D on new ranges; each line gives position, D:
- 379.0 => 127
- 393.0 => 133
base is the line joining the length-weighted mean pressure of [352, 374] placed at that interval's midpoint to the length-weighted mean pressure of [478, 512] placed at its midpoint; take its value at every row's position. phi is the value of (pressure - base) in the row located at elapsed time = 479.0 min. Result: -1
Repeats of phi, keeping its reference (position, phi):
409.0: 22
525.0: -16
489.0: 15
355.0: -13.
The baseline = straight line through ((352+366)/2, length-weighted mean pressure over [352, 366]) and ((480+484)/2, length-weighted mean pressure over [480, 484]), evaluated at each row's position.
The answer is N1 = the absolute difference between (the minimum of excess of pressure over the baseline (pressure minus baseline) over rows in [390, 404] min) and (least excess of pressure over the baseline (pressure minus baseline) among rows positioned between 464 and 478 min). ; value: 40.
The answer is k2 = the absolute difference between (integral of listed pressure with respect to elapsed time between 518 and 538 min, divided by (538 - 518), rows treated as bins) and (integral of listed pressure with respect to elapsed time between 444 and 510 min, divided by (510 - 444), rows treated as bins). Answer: 12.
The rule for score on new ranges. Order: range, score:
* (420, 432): 4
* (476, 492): 8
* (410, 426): 4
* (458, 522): 7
